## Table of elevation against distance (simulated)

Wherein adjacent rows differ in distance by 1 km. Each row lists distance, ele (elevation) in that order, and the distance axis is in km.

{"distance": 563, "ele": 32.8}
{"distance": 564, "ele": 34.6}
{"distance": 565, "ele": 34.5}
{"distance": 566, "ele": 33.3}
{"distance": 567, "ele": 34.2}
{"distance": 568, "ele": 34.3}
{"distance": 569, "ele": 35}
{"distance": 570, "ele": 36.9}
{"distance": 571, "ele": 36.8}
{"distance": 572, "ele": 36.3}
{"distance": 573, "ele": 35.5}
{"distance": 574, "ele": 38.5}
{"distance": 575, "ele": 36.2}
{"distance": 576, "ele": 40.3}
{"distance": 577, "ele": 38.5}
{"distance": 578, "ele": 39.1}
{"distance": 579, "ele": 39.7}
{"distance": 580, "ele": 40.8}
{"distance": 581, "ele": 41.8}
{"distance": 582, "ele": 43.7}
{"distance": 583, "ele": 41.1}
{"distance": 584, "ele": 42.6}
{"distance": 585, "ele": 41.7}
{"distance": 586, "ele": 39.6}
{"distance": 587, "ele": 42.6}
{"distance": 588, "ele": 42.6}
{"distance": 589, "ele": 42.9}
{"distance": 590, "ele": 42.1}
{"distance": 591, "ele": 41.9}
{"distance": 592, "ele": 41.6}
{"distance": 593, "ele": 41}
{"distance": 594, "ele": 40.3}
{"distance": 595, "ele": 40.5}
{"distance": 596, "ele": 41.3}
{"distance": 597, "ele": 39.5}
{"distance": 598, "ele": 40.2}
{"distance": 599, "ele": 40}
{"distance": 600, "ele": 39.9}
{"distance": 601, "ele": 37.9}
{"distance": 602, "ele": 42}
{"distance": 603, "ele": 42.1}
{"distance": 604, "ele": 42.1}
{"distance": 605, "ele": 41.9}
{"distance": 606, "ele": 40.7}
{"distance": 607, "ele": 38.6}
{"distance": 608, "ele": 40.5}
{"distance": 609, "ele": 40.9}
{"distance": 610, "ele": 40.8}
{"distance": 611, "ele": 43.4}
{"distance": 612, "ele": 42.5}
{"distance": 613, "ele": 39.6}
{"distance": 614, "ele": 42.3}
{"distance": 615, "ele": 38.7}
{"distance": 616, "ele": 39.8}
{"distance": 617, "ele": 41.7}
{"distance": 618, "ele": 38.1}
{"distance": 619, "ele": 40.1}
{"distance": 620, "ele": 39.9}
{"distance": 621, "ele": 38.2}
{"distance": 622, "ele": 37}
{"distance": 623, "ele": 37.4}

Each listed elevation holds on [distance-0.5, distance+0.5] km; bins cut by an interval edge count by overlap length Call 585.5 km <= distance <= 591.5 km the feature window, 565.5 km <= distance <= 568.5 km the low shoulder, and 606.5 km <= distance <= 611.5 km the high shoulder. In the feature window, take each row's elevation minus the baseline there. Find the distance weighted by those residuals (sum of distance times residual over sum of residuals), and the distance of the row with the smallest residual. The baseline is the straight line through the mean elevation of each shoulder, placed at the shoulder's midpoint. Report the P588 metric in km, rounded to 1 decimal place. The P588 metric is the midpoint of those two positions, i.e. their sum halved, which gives 587.3 km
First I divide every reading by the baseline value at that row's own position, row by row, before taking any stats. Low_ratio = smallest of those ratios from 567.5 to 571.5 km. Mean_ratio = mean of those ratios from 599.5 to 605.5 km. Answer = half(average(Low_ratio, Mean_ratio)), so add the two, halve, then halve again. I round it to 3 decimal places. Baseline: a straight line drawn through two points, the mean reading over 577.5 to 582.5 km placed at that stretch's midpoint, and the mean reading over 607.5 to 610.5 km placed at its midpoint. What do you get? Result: 0.460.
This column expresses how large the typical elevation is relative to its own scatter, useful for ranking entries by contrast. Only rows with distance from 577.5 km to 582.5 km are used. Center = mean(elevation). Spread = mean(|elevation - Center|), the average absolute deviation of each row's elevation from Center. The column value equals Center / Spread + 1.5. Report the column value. 31.1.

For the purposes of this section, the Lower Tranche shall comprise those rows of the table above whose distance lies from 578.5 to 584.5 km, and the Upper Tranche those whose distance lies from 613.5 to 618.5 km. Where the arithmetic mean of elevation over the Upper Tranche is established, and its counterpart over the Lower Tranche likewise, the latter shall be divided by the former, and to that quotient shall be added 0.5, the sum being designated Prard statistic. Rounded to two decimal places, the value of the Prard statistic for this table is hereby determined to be 1.54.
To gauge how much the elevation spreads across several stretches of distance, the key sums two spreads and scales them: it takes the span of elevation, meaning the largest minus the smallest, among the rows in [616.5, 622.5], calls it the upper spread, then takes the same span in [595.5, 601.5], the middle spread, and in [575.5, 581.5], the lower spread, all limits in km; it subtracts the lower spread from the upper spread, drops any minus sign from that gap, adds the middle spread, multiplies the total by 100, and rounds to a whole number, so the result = 480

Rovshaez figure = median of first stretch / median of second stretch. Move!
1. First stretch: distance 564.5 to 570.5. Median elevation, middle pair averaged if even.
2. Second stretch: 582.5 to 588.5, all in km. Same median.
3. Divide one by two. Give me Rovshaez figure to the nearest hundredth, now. 0.82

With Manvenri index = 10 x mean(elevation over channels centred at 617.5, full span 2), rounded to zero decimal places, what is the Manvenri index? 399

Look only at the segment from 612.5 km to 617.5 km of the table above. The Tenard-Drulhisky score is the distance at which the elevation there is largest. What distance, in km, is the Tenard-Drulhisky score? 614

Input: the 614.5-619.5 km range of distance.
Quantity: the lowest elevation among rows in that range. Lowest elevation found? 38.1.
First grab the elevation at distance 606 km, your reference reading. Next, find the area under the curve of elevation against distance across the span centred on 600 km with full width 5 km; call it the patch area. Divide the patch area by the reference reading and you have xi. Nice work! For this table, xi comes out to 4.91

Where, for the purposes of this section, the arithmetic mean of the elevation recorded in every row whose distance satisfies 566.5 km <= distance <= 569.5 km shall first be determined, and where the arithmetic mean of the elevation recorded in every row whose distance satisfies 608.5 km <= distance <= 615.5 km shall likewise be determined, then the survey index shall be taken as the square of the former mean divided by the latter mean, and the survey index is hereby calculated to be 29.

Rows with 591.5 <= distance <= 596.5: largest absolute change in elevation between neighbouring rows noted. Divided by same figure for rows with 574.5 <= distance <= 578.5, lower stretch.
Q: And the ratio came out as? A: 0.20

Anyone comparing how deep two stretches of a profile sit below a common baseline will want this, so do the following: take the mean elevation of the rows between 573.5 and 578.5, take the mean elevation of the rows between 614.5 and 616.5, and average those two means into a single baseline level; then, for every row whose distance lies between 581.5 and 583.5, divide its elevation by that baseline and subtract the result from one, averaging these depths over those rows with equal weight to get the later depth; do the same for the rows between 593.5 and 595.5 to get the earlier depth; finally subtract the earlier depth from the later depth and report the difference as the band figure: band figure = -0.051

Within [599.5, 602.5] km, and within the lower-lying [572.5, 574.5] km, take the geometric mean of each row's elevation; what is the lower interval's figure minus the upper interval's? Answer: -2.9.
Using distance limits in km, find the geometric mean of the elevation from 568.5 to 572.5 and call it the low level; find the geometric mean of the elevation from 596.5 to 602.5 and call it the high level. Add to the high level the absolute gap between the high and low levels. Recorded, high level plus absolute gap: 43.6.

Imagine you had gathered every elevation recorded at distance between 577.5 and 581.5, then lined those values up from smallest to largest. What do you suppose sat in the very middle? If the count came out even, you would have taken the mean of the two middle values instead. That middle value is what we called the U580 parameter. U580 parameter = 40.25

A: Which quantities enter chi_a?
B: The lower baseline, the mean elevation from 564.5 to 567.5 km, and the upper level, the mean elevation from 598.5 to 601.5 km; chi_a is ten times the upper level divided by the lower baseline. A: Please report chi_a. 11.5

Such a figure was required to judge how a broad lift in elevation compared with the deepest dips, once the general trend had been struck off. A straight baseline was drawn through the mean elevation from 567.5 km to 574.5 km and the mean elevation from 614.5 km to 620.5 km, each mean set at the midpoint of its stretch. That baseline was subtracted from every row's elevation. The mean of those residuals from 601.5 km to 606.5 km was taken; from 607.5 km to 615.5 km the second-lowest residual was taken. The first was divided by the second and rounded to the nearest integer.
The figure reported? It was 14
